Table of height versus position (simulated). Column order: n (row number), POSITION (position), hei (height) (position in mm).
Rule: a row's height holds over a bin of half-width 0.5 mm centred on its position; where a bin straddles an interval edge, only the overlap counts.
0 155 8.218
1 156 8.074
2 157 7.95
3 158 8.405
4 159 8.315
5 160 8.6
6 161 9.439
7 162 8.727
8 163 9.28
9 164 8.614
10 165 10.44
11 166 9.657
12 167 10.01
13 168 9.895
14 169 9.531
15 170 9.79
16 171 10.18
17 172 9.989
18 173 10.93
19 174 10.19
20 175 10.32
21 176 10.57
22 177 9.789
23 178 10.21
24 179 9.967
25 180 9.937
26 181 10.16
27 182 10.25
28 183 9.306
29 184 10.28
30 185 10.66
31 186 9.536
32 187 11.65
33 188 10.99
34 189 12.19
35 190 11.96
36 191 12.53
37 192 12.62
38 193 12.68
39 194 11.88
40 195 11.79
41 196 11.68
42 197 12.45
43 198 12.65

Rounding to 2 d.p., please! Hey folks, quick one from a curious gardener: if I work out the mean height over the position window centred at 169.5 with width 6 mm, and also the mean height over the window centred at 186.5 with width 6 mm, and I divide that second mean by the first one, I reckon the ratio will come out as 1.10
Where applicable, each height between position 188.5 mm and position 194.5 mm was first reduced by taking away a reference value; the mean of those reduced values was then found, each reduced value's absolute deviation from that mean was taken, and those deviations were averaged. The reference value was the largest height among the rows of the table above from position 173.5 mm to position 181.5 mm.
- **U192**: 0.30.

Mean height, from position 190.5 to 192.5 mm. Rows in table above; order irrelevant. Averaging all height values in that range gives 12.6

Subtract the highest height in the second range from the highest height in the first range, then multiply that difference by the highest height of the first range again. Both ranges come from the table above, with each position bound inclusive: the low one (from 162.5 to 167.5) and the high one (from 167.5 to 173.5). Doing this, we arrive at -5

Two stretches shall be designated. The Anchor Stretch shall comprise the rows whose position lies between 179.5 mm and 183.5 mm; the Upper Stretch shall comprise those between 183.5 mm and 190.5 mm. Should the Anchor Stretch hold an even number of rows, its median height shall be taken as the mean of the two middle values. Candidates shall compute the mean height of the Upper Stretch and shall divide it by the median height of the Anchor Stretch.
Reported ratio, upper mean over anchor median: 1.10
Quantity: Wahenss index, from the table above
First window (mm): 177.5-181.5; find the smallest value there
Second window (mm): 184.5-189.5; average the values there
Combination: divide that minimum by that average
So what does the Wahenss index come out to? 0.90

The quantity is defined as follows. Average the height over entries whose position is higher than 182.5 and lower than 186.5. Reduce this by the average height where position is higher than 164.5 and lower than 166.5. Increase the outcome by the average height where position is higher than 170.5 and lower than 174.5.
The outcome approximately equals 10.2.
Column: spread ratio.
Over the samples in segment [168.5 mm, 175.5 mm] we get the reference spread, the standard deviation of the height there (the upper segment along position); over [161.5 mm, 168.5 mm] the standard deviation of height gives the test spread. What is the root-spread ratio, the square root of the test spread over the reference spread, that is 1.24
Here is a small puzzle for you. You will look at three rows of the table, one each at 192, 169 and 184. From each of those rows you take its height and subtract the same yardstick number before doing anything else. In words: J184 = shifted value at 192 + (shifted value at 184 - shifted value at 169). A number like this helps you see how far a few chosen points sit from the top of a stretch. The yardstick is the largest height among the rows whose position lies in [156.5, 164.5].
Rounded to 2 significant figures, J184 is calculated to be 3.9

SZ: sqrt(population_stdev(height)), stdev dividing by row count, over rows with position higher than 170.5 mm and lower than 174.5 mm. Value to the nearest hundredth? 0.60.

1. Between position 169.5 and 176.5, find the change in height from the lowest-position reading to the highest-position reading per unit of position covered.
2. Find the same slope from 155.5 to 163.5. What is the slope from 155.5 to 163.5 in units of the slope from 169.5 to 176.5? 1.3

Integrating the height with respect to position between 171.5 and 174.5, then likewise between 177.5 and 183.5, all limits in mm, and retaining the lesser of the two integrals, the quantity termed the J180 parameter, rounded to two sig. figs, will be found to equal 31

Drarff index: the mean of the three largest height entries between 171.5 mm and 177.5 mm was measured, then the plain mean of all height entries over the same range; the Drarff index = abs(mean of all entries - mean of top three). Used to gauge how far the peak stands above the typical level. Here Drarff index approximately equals 0.309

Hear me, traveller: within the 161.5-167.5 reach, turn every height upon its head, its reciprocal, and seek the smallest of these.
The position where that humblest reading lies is 165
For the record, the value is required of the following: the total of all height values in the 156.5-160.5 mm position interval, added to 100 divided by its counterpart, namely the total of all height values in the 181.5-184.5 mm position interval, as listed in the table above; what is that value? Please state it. 37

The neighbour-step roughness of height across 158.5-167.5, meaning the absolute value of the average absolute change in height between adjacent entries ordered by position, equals 0.752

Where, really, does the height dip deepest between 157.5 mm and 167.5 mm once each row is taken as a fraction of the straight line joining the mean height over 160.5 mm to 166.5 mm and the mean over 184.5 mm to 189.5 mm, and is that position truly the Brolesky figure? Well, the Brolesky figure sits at 164 mm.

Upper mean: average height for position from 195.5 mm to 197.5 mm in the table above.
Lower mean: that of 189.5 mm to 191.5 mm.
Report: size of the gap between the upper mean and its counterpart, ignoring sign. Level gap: 0.18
